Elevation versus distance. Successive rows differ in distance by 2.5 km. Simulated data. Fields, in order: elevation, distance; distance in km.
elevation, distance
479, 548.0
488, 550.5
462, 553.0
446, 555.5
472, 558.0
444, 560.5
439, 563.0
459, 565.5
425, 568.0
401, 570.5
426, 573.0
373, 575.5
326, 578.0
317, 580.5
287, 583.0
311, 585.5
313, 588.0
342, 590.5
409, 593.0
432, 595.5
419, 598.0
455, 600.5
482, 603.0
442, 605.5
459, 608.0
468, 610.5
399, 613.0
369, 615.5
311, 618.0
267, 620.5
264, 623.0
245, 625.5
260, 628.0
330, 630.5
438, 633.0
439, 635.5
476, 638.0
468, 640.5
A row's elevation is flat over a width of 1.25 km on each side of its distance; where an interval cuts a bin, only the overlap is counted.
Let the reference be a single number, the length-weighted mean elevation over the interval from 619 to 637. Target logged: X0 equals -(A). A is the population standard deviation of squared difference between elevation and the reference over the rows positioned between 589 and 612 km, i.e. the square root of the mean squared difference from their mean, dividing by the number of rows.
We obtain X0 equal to -7233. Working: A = 7233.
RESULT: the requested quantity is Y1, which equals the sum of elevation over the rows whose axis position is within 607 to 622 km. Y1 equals 2273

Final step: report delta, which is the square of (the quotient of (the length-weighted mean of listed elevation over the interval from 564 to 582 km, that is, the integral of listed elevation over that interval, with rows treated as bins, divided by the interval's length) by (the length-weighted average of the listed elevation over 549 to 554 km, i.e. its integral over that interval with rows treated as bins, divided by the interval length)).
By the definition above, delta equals 0.67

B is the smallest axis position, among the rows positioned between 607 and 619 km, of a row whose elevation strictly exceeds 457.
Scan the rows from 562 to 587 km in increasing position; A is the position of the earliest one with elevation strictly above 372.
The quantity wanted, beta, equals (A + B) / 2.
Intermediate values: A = 563.0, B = 608.0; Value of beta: 585.5 km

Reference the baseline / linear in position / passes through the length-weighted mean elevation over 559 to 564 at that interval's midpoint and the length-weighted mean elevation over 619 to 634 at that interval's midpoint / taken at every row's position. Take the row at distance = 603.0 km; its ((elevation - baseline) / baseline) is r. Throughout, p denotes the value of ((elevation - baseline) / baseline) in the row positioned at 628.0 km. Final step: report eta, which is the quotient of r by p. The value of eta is -3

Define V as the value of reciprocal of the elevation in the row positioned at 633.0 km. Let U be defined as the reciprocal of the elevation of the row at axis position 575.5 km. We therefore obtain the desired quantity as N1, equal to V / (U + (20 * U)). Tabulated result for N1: 0.041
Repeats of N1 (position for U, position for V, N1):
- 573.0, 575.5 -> 0.054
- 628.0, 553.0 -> 0.027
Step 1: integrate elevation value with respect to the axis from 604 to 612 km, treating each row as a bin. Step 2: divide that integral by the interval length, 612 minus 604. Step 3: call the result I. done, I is 455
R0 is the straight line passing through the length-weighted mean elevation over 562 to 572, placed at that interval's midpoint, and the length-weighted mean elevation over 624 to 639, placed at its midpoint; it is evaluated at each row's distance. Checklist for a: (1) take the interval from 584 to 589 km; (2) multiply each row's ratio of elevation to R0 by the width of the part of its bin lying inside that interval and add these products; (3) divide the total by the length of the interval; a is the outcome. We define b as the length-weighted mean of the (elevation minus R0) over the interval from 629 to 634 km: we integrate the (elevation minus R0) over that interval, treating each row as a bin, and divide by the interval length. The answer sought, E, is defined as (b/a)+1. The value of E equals 19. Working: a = 0.76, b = 14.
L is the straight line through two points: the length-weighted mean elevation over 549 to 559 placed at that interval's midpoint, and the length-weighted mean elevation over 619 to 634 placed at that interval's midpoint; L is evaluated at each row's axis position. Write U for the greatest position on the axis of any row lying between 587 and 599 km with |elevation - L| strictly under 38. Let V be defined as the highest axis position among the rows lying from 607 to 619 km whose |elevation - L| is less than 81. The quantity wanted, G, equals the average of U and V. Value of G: 605.5 km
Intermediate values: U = 593.0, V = 618.0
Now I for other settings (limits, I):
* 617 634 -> 300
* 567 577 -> 404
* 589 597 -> 393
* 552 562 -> 455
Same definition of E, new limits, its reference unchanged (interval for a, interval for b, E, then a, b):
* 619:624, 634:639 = 140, 0.72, 100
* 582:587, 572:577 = -38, 0.73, -28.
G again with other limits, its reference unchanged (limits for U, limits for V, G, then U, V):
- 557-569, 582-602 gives 583.0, 568.0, 598.0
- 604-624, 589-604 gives 608.0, 618.0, 598.0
